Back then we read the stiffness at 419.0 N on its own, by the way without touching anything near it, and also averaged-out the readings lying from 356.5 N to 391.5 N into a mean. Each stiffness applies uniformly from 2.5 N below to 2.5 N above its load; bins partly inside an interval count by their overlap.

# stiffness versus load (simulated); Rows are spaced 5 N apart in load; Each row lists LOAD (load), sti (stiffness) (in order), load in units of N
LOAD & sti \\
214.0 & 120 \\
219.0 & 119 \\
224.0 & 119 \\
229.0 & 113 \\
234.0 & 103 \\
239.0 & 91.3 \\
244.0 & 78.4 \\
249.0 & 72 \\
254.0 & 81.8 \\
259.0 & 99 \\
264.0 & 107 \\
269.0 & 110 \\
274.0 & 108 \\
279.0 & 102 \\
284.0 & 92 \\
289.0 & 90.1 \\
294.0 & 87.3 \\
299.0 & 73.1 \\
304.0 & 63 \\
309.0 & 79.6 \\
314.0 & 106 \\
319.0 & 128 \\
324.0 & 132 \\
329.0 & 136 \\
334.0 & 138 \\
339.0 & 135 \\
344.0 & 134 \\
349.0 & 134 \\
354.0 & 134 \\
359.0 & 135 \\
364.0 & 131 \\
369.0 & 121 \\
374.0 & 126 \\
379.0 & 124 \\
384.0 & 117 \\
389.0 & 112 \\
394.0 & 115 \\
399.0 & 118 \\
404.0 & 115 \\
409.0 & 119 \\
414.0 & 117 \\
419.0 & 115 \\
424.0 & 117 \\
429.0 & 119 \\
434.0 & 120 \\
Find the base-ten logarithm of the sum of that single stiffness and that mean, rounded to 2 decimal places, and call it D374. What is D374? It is 2.38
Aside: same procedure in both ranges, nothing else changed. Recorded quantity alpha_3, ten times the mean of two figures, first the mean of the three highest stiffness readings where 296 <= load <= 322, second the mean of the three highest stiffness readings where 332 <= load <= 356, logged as 1201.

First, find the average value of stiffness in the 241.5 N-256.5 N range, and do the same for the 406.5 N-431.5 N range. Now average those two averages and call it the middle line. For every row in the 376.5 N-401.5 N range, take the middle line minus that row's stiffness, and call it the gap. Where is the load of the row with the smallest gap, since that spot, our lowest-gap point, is 379.0 N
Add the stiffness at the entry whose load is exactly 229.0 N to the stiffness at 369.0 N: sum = 234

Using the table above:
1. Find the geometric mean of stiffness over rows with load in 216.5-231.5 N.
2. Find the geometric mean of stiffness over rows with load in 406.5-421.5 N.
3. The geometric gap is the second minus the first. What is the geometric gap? 0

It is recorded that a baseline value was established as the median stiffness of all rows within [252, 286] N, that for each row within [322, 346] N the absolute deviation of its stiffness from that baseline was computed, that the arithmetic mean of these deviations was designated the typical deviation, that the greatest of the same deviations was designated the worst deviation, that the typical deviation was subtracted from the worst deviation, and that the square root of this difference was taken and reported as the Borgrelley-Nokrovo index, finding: 1.7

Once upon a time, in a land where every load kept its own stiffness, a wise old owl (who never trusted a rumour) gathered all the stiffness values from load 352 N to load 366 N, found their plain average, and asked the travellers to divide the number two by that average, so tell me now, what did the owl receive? 0.0150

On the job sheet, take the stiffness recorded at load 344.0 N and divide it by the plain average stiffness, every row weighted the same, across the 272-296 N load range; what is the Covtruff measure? 1.40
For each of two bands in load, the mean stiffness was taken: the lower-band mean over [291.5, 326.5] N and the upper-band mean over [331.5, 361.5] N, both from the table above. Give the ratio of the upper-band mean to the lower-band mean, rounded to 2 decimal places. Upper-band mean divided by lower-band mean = 1.41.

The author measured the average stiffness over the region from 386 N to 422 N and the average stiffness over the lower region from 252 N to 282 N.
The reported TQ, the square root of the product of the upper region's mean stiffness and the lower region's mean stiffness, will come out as 108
